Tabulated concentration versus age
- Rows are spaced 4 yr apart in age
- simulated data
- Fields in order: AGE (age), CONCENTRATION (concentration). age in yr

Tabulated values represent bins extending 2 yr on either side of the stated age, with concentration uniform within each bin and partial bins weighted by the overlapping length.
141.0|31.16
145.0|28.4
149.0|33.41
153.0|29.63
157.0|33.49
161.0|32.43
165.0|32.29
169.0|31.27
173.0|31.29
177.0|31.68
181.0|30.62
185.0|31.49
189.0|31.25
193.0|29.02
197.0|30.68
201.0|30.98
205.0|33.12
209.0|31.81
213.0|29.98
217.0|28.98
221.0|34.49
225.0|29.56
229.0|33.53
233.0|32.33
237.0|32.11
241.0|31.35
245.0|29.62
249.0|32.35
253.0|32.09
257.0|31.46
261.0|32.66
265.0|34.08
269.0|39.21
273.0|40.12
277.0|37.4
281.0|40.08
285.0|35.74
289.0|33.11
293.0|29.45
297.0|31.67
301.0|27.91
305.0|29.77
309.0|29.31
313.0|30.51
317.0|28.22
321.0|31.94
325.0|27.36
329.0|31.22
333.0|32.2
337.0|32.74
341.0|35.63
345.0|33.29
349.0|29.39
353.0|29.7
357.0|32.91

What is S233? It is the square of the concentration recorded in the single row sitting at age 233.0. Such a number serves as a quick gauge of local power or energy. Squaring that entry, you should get 1045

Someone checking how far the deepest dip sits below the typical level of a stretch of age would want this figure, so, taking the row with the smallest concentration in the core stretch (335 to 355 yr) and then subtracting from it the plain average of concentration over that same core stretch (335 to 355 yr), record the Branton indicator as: -2.76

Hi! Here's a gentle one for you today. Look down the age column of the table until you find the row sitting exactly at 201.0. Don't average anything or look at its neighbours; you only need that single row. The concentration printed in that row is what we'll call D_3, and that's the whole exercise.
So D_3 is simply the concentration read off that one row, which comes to 30.98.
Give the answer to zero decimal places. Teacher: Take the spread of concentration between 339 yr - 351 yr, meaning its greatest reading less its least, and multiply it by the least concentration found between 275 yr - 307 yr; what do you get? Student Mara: 174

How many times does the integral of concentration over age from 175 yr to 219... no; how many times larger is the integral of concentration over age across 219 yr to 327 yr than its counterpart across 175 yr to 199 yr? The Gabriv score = 4.7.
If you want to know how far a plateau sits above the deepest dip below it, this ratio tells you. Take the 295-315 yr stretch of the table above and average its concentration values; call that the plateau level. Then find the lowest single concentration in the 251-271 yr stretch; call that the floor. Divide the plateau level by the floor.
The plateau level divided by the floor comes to 0.95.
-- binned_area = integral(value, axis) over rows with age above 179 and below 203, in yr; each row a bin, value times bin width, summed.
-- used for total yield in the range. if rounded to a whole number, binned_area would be 736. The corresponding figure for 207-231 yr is 753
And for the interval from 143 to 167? 759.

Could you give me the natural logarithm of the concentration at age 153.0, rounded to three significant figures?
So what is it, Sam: 3.39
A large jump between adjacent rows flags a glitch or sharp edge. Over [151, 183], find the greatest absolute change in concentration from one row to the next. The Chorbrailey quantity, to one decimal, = 3.9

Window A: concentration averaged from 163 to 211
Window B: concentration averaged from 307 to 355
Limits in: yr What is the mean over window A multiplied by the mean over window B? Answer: 969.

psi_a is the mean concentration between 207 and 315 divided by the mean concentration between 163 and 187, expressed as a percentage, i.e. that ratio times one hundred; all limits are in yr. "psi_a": 104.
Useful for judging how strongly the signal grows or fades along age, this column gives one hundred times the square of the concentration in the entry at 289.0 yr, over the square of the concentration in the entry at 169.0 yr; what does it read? 112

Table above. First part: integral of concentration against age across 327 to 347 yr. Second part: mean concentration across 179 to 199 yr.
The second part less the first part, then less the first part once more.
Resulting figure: -1290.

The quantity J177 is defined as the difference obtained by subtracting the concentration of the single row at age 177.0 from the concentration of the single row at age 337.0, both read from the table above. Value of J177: 1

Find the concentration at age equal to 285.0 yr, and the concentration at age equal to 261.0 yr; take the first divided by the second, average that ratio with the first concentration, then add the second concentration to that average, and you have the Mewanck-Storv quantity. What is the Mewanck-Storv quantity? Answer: 51.1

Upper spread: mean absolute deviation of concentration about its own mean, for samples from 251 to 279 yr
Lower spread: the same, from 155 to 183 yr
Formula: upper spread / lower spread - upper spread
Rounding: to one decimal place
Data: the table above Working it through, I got 1.1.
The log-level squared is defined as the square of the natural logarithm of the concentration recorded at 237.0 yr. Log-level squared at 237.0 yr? 12.0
